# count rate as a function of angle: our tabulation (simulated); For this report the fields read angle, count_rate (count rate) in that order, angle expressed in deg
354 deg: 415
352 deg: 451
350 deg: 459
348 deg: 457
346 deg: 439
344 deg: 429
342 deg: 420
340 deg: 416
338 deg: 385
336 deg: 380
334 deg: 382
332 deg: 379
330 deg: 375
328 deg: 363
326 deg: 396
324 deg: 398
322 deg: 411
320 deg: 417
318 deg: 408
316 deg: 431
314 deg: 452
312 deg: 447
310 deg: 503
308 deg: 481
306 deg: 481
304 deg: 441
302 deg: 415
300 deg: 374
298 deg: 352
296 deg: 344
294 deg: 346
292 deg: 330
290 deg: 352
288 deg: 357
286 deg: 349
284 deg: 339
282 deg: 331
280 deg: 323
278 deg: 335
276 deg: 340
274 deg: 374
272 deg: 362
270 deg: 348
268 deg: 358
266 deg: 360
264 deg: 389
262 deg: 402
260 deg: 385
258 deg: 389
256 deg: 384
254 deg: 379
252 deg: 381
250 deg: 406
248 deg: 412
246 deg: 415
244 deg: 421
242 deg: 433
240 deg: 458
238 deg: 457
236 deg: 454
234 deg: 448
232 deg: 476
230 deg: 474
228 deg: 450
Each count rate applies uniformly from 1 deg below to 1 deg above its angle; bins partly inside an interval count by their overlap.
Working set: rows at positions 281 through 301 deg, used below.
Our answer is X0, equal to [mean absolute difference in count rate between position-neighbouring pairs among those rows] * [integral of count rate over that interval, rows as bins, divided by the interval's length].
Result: 3899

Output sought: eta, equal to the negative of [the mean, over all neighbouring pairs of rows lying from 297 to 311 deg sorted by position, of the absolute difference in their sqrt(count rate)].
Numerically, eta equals -0.61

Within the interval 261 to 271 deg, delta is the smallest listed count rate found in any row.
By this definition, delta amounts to 348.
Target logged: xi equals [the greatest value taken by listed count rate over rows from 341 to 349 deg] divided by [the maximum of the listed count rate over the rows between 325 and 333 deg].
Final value 1.15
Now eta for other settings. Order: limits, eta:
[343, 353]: -0.22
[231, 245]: -0.29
